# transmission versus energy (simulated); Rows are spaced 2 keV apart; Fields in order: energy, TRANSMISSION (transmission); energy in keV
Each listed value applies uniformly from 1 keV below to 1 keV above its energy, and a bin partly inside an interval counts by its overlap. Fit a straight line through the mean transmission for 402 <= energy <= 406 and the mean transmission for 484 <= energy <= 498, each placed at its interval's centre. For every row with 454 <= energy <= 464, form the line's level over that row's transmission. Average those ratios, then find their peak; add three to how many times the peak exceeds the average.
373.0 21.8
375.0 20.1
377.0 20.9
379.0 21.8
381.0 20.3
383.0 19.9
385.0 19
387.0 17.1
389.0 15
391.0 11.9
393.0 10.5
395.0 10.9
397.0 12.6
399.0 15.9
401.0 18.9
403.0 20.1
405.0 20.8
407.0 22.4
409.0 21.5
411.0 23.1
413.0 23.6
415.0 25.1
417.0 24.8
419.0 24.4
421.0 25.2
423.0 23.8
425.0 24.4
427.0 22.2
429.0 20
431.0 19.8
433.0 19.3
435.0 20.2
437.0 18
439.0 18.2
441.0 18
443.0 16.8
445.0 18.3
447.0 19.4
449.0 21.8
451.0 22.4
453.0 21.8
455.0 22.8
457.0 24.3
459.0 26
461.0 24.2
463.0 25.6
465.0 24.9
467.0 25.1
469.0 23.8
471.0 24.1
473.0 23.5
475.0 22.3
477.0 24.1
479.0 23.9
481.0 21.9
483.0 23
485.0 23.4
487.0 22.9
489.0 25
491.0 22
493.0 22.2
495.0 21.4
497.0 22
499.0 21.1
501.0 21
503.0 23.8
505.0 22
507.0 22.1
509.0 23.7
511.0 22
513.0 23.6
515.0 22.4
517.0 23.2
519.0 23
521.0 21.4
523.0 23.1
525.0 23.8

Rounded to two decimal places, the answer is 4.07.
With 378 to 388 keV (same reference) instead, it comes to 4.15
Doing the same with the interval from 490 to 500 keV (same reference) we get 4.03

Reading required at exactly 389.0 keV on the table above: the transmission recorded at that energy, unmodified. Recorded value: 15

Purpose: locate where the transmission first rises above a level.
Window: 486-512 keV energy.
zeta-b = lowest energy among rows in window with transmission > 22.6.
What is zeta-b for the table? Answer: 487.0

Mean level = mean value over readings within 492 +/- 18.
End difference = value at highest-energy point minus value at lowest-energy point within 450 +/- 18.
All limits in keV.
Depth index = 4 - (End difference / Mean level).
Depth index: 3.74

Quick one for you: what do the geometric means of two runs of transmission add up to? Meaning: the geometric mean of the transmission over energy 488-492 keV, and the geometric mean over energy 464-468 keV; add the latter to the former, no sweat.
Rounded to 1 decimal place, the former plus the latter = 48.5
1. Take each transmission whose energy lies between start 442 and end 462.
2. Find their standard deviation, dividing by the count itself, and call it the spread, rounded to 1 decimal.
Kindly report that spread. 2.7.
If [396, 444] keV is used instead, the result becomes 3.2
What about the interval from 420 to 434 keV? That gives 2.2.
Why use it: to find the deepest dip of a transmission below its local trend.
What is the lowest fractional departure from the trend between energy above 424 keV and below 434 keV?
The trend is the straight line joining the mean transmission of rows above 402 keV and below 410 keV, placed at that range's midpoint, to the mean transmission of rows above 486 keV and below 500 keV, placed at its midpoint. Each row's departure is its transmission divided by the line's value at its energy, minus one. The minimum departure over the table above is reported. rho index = -0.10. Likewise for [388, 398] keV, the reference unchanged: -0.50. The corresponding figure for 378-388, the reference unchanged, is -0.18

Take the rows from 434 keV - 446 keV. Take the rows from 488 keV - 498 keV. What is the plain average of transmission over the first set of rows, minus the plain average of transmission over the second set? -4.3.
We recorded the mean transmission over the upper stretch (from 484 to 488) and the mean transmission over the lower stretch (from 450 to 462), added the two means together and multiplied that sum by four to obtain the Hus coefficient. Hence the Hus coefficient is 187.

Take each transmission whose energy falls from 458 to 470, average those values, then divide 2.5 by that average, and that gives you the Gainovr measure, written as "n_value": 0.100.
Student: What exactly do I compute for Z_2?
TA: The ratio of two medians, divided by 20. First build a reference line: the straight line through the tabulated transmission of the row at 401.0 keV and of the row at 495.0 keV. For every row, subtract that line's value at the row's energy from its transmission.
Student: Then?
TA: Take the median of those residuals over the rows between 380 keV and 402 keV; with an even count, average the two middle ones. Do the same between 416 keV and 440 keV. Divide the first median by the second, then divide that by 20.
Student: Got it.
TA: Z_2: -0.10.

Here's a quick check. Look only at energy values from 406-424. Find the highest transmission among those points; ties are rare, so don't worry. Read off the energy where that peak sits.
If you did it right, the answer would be 421.0 keV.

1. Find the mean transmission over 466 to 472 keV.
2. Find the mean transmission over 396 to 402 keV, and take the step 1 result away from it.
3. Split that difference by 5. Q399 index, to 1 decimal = -1.7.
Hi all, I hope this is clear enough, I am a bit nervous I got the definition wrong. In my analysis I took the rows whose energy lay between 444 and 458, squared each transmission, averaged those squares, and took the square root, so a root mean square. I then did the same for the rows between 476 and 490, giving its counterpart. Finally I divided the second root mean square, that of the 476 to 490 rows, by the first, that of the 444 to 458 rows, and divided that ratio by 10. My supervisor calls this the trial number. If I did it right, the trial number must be 0.109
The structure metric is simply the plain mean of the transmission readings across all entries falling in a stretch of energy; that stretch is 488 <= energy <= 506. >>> 22.3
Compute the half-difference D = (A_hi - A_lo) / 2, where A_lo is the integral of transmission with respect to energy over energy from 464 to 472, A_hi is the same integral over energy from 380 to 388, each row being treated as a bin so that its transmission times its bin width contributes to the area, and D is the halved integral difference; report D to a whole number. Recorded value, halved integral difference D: -22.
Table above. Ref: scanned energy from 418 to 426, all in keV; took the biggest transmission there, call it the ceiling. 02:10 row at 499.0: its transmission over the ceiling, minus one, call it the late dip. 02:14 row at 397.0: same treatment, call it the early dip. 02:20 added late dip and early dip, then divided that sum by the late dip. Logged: 4.1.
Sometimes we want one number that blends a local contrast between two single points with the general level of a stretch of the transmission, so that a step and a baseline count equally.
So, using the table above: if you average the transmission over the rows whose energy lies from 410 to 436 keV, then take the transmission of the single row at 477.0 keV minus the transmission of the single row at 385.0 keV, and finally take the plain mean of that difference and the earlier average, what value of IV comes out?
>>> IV 13.9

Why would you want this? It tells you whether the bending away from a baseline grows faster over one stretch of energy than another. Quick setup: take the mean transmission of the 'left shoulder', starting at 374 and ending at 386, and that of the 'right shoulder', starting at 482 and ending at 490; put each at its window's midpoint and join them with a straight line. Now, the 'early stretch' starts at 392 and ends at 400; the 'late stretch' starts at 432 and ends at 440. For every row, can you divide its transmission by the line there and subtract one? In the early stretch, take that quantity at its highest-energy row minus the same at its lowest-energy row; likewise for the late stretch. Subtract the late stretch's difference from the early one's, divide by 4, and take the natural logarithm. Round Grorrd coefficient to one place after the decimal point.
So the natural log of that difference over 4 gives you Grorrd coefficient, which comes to -2.6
